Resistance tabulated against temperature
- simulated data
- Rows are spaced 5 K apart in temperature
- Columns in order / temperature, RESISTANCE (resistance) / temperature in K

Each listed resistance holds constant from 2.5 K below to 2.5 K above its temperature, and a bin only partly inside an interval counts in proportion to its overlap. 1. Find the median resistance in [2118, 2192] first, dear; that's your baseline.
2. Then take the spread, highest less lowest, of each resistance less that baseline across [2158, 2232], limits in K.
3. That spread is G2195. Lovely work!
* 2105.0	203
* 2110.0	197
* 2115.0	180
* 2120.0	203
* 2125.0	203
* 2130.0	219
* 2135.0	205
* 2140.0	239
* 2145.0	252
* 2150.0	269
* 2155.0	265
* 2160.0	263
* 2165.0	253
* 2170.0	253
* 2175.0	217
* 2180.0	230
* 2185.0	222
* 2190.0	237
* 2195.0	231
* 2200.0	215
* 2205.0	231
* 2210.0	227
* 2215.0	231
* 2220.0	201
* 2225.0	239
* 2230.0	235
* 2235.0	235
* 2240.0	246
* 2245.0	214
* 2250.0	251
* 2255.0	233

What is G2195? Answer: 62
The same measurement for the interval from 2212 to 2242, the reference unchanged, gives 45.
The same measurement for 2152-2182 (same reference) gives 48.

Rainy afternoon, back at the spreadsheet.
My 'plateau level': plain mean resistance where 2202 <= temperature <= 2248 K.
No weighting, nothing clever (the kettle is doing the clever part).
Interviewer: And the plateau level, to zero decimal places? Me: 229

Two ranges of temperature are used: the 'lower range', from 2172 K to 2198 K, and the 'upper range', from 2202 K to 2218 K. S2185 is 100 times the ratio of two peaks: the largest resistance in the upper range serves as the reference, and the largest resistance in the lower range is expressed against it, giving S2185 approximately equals 103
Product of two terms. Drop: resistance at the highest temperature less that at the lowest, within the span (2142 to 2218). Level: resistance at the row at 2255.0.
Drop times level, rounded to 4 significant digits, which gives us -4893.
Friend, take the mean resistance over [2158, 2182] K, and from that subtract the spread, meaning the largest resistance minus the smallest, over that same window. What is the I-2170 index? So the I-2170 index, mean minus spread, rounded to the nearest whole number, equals 197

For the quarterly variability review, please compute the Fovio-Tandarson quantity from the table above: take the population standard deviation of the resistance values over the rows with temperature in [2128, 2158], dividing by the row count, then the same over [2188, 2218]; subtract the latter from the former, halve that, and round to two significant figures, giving 8.3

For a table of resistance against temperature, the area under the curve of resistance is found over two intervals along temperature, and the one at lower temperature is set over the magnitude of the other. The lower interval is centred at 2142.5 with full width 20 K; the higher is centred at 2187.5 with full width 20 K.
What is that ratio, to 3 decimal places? 1.049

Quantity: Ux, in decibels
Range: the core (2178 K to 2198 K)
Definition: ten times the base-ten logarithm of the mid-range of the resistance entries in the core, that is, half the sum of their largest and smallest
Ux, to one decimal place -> 23.6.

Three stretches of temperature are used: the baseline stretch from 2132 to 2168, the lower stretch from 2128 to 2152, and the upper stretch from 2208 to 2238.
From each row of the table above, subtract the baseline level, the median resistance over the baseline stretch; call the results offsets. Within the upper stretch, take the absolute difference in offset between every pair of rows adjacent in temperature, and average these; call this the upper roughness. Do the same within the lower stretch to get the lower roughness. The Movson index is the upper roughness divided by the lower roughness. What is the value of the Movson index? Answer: 0.78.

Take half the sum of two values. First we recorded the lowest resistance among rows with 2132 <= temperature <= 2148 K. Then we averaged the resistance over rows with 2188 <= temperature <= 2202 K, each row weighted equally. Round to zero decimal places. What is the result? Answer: 216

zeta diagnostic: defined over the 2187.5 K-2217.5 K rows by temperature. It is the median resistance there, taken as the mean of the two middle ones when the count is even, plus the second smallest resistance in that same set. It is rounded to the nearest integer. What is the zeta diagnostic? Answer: 458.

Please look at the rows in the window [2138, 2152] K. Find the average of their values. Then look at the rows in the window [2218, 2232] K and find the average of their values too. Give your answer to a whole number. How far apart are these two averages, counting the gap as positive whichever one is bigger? 28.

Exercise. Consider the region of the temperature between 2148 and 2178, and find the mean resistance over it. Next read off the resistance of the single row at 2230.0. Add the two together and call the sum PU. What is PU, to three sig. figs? 488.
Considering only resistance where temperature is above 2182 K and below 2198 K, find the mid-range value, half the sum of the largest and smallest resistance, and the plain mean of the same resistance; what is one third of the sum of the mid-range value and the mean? 153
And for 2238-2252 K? 156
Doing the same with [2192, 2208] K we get 150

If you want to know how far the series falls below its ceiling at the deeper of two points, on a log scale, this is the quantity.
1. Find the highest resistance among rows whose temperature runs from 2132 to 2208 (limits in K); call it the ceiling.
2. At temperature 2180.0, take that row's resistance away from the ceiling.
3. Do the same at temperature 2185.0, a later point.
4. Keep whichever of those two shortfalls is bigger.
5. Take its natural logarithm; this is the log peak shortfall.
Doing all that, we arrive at 3.9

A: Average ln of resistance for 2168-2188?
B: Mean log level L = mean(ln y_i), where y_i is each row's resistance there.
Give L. 5.44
